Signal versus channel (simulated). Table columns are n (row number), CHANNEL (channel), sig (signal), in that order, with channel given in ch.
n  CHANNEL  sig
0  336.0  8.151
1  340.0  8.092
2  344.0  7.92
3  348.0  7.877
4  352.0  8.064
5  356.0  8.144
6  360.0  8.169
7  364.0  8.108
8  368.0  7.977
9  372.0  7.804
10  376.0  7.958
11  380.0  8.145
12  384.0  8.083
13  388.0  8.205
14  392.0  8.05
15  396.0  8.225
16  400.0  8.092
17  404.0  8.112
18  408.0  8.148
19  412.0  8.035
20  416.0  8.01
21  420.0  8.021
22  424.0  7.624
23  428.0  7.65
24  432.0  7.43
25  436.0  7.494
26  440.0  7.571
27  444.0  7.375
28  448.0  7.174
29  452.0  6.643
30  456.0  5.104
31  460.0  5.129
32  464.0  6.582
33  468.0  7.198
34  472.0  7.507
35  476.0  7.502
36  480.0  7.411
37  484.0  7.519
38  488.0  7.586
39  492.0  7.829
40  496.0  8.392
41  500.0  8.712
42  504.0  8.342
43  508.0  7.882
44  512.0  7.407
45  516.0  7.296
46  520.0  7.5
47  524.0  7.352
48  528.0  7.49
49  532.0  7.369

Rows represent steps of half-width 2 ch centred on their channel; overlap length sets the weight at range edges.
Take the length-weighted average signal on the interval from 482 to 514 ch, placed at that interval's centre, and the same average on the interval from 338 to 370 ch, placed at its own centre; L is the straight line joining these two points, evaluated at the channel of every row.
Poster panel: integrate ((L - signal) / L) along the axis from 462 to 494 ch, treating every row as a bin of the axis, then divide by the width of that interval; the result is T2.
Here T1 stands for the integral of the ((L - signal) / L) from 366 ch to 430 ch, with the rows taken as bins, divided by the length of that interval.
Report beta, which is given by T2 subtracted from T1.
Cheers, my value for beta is -0.07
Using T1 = 0.00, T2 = 0.07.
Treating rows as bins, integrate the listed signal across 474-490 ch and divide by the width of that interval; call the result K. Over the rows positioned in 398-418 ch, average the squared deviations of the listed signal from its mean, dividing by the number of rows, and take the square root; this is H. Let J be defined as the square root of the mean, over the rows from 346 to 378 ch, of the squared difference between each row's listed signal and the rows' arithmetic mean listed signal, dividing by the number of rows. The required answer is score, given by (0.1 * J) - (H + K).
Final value -7.5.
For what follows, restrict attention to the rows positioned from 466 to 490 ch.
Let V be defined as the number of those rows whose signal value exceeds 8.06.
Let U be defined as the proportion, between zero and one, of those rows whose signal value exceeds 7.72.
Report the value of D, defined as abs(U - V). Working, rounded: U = 0.00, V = 0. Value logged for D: 0.0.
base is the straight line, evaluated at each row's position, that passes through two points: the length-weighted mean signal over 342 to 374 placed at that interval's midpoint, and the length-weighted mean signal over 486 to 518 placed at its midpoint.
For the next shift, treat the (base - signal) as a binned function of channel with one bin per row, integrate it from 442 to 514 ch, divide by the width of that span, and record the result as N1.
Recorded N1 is 0.65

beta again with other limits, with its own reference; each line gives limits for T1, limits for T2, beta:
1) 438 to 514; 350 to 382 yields 0.08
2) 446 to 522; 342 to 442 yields 0.08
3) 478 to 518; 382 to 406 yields 0.03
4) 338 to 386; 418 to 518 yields -0.07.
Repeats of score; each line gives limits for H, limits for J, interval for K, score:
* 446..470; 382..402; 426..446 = -8.4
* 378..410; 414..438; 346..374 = -8.1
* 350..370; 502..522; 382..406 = -8.2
